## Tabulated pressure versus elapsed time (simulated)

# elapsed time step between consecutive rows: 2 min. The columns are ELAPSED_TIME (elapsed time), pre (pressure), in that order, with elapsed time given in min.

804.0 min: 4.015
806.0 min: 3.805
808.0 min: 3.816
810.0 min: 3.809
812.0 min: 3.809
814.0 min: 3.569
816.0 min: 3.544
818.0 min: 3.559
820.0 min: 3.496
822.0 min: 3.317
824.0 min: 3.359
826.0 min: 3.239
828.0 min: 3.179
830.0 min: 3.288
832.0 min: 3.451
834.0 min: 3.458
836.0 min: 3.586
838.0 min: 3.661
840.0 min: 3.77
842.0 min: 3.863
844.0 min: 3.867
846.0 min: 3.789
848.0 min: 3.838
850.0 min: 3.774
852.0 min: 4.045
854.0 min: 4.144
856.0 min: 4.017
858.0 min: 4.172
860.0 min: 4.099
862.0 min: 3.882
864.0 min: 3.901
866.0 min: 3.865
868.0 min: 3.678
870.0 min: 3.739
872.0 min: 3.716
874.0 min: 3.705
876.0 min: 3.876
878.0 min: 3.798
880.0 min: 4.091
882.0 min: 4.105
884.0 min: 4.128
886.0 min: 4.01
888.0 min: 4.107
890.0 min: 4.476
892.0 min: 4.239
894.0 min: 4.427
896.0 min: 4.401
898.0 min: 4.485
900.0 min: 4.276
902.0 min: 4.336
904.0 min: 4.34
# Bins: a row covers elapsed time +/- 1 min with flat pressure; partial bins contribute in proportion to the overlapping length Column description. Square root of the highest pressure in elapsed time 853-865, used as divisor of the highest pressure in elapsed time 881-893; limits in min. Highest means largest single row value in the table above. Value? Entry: 2.19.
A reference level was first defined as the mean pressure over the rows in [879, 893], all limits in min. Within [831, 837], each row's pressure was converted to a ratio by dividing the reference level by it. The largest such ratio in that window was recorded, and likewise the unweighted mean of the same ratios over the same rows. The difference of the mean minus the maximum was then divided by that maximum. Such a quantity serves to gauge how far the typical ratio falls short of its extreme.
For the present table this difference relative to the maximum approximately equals -0.013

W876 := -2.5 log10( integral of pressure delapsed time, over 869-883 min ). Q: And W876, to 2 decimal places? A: -4.33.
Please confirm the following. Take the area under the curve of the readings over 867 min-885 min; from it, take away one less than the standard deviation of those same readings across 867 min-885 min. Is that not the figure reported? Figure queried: 70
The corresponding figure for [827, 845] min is 65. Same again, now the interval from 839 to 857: 71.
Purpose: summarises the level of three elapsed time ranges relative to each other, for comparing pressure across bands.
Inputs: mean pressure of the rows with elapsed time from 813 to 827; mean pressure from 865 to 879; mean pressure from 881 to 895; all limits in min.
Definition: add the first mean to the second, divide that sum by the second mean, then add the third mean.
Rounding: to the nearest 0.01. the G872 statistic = 6.13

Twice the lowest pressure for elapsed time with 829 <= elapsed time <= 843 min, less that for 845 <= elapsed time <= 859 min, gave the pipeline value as 2.8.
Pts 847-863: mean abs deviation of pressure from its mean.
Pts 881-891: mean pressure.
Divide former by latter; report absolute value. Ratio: 0.030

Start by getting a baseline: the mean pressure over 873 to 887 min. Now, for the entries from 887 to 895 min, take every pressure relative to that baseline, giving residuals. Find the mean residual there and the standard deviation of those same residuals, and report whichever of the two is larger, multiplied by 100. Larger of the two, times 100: 35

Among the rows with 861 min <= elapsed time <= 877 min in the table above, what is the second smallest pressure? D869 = 3.705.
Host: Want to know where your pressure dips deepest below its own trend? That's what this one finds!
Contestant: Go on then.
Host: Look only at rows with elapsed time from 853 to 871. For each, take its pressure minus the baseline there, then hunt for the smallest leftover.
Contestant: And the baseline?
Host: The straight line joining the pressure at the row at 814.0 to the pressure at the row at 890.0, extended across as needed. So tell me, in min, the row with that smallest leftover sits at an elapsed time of 868.0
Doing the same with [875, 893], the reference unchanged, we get 878.0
